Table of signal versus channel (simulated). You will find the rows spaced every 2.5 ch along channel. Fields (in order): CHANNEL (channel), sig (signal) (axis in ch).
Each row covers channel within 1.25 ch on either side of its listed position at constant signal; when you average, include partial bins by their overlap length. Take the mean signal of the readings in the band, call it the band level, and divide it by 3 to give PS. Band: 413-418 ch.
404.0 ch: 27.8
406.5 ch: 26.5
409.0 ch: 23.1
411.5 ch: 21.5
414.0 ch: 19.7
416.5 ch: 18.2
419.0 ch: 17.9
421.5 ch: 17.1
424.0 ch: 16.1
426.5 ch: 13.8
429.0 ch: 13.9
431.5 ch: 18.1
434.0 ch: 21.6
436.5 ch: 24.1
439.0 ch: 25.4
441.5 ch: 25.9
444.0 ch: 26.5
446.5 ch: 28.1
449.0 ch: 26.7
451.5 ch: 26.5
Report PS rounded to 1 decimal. 6.3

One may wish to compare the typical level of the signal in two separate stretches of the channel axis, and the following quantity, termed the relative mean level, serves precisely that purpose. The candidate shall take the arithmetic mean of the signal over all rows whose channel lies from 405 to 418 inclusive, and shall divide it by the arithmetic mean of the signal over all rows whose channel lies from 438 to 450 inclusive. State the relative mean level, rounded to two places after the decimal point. 0.82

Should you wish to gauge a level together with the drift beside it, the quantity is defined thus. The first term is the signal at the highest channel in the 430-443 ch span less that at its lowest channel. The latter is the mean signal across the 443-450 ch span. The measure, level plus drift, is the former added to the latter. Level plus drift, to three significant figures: 34.9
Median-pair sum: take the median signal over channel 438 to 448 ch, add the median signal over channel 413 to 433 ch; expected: 44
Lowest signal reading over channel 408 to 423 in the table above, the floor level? 17.1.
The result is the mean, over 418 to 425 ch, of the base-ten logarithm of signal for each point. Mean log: 1.23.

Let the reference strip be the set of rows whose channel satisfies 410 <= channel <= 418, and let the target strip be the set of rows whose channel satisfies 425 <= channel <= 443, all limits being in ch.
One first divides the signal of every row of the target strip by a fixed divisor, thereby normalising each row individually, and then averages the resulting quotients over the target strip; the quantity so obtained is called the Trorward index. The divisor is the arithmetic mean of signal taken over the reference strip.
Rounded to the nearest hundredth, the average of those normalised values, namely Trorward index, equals 1.03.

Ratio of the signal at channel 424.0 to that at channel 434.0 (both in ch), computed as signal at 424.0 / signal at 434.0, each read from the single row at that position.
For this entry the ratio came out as 0.75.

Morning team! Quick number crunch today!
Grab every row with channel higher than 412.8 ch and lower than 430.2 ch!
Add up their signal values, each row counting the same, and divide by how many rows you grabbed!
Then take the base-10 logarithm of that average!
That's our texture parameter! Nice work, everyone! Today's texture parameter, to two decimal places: 1.22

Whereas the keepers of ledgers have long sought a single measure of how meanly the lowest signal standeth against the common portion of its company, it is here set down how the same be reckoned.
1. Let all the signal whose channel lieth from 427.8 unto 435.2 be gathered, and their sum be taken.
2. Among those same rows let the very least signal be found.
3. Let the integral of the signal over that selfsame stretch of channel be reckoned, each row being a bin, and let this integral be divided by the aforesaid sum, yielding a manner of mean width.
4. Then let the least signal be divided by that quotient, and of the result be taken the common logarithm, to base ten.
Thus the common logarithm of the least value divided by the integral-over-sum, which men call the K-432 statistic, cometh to 0.75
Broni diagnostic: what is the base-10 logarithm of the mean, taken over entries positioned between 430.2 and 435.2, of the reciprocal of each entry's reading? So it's -1.29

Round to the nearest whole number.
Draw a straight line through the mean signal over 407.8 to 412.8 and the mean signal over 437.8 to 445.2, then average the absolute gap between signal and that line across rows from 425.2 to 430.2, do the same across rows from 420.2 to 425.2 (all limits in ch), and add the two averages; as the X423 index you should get 18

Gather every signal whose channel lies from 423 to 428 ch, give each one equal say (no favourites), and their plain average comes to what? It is 15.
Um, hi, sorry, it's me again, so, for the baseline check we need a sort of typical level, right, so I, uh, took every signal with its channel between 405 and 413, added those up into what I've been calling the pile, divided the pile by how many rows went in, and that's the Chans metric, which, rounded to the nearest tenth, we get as 23.7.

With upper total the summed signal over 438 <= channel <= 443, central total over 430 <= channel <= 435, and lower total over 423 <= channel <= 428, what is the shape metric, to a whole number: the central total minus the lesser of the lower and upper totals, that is 10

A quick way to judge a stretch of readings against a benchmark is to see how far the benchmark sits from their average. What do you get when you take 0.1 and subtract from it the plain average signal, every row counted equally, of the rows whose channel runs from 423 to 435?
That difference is -17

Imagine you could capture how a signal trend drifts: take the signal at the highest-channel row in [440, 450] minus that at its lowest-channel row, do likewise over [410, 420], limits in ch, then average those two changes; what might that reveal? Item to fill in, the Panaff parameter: -1.4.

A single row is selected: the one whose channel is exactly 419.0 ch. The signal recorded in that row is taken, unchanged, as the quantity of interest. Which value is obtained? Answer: 17.9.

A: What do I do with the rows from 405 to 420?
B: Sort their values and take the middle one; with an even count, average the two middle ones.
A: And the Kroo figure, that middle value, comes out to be 20.6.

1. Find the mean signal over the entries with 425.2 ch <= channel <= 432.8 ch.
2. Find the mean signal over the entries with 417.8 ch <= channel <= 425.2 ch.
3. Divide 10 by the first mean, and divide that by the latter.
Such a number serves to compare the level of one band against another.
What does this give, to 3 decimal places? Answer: 0.038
